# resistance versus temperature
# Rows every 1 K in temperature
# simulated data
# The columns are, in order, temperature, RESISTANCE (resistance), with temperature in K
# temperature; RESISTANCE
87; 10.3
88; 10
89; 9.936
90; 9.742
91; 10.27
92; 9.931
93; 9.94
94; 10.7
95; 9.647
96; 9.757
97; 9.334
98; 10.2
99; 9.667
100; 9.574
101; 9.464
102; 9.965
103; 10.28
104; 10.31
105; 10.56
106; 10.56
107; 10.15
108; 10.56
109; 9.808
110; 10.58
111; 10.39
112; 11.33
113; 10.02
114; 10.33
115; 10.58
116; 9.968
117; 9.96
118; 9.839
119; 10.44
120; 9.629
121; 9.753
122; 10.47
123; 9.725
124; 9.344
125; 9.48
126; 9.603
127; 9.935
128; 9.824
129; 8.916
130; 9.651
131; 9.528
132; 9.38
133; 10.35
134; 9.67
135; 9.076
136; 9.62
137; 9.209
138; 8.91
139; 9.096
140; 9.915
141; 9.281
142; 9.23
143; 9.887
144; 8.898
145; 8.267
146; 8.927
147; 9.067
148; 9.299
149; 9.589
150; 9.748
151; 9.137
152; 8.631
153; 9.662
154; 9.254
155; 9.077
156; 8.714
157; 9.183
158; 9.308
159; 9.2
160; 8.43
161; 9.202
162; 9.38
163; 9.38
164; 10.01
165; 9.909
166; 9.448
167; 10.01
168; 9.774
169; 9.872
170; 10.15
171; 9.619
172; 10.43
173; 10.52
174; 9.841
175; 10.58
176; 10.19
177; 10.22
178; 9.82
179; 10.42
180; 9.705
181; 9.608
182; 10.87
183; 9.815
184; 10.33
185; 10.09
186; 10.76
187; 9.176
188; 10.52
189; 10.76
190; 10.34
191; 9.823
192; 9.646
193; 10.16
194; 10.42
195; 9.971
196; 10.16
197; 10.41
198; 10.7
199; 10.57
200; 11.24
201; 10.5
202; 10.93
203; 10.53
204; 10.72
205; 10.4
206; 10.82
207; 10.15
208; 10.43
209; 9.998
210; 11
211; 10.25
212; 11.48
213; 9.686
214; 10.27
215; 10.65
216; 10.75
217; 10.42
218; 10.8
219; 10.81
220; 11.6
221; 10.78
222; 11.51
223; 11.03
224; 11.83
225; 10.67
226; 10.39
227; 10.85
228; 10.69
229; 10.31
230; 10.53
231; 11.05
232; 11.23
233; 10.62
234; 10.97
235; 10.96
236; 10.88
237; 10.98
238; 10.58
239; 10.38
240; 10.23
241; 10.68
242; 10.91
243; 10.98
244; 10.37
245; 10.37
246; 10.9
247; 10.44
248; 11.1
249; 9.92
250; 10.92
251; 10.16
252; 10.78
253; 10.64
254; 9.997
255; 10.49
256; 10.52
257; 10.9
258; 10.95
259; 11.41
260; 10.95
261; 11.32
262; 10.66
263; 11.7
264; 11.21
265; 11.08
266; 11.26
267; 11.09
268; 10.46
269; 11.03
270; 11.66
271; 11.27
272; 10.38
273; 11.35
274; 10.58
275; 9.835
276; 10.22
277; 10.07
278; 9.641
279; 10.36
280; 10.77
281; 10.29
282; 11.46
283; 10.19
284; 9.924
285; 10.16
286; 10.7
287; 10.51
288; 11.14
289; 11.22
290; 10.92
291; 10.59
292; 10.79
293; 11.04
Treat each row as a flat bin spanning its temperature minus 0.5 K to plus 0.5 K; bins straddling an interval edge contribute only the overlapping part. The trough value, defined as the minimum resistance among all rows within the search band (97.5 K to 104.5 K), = 9.464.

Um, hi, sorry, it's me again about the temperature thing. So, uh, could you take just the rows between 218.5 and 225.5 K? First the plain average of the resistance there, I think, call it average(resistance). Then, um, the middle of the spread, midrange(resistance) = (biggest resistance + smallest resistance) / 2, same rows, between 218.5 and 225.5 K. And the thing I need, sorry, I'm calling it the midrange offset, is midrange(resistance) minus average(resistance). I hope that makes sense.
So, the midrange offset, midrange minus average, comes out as 0.07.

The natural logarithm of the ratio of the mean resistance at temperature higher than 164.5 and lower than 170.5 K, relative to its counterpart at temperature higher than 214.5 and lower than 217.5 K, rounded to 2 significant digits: -0.073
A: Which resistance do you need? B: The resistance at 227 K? 10.85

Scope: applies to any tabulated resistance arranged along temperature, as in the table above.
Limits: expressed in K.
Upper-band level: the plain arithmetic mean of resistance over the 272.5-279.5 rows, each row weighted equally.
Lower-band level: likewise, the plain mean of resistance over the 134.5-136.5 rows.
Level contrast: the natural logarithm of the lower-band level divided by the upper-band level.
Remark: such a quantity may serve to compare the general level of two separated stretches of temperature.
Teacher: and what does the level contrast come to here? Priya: -0.10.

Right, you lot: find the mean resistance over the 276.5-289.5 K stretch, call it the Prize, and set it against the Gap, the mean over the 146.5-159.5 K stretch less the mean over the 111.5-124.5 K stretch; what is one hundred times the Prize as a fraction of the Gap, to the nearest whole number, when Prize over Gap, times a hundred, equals -1184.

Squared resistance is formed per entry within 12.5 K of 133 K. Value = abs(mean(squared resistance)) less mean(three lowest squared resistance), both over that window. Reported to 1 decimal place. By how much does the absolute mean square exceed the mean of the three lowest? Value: 14.5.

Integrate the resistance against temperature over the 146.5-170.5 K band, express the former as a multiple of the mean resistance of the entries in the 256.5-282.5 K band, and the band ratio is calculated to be 21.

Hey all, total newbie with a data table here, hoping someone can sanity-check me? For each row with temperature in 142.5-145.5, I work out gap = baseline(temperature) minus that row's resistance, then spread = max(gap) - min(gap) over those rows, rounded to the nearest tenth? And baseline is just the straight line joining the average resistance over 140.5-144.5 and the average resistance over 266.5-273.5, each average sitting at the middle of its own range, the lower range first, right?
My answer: 1.6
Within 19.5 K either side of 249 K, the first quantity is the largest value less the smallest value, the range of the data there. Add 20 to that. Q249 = 21.8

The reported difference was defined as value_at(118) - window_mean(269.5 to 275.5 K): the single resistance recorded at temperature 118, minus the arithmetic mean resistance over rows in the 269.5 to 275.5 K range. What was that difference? -1.0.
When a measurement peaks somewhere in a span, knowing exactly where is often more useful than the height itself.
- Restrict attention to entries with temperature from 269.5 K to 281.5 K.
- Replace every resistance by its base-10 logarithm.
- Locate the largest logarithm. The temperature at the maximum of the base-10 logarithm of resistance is 270 K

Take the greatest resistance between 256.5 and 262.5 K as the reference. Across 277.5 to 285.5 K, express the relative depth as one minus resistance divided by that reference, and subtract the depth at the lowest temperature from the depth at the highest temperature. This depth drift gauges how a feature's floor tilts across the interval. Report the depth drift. -0.05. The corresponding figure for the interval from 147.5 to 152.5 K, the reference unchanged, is 0.06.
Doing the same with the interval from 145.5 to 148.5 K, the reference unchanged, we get -0.03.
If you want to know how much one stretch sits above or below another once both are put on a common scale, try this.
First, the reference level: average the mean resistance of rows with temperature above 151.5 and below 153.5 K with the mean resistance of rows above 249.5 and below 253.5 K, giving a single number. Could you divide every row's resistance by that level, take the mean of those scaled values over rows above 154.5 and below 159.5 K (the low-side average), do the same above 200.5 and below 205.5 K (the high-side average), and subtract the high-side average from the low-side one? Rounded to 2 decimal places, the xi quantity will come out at -0.15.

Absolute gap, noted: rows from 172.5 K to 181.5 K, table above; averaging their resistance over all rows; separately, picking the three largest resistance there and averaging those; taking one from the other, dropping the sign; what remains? 0.41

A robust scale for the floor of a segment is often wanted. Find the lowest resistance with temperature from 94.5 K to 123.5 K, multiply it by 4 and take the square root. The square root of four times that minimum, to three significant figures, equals 6.11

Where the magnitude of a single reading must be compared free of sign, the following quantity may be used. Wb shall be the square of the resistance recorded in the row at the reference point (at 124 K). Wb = 87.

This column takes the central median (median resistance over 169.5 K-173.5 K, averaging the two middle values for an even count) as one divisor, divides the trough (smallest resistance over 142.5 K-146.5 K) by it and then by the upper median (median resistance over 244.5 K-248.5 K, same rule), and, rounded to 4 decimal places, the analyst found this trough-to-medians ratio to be 0.0753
